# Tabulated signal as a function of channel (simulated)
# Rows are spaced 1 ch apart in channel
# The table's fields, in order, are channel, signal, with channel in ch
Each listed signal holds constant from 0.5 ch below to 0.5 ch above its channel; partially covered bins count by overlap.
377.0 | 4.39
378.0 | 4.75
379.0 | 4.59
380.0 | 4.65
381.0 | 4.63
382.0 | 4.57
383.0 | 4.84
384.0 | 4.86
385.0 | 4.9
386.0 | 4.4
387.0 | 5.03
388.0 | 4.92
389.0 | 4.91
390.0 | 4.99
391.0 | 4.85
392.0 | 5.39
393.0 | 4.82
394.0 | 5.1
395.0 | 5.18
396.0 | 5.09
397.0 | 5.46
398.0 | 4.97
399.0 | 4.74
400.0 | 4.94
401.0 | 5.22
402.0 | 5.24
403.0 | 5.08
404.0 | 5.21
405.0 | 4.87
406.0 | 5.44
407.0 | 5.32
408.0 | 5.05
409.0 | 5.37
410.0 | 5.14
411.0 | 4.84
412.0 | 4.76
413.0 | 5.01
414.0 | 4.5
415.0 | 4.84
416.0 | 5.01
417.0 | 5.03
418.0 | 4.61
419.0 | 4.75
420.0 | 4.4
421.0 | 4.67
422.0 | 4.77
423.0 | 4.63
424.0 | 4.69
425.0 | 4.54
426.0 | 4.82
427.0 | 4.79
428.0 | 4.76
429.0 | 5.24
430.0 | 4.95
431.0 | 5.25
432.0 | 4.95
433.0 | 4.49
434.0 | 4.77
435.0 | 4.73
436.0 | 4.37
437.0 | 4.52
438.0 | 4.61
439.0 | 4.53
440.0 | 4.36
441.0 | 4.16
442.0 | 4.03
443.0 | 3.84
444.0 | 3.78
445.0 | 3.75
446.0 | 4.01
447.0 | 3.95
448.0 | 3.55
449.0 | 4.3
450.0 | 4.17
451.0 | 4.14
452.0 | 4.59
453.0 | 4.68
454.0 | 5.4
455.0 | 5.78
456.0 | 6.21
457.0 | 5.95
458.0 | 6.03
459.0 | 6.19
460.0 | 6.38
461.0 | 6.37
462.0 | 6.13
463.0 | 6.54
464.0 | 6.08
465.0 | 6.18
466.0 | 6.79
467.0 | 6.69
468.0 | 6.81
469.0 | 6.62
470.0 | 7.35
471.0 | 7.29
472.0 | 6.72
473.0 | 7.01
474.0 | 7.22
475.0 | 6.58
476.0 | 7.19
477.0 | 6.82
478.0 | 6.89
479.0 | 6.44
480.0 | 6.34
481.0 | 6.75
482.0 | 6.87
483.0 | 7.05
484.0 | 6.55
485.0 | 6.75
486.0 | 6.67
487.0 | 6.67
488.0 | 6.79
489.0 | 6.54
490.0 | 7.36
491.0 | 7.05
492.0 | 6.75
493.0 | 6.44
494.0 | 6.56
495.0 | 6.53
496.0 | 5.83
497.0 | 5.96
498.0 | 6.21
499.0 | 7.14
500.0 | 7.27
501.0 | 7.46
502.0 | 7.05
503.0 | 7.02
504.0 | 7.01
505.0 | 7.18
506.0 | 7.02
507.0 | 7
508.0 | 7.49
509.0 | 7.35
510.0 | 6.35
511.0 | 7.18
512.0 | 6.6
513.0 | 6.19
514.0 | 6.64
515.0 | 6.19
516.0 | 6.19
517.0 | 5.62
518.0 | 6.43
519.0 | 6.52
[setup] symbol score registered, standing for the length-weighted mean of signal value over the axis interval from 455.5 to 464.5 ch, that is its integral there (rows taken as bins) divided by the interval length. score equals 6.2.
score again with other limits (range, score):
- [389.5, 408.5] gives 5.1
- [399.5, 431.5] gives 4.9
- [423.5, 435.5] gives 4.8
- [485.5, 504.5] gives 6.8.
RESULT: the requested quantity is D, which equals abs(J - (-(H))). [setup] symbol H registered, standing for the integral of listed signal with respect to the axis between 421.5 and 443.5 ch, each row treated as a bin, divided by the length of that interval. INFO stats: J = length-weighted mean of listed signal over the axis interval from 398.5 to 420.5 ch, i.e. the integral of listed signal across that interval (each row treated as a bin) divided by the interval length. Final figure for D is 9.6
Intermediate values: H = 4.63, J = 5.0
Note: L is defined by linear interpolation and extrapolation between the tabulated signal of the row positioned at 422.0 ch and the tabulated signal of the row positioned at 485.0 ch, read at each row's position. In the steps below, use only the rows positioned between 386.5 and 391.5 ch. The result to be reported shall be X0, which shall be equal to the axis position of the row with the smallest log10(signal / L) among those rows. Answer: 391.0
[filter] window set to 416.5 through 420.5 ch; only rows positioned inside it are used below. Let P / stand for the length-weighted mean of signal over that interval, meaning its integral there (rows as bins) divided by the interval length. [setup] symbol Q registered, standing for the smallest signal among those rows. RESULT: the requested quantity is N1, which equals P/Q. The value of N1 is 1.07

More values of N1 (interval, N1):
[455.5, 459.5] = 1.02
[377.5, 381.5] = 1.01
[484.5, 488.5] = 1.01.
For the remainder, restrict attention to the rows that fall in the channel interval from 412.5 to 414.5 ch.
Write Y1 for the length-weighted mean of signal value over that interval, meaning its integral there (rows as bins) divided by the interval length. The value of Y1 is 4.8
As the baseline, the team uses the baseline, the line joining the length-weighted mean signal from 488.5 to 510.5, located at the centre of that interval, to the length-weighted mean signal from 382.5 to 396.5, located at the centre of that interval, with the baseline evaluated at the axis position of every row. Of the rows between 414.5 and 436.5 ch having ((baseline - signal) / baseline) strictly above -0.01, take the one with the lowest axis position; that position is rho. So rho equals 415.0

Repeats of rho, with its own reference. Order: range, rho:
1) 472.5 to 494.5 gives 479.0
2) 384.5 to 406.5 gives 385.0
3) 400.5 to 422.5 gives 403.0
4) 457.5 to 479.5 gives 458.0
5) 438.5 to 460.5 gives 439.0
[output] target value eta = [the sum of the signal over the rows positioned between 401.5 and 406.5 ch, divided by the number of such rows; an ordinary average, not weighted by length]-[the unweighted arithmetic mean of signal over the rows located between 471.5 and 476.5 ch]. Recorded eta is -1.8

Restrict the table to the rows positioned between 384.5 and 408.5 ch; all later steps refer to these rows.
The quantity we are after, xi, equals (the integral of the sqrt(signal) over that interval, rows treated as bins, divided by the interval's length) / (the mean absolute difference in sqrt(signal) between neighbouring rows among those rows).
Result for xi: 37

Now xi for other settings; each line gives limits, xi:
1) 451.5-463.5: 43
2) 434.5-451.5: 43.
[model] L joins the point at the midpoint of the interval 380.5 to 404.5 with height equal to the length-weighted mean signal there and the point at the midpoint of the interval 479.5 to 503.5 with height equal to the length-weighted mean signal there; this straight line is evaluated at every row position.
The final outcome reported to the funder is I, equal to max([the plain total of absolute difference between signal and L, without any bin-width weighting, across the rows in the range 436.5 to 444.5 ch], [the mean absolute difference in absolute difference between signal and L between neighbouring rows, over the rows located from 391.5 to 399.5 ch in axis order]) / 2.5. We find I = 5.1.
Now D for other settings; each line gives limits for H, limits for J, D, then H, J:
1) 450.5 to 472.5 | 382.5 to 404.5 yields 11.1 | 6.13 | 5.0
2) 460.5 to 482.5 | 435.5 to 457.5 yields 11.2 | 6.71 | 4.5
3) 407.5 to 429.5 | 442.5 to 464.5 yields 9.9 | 4.83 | 5.1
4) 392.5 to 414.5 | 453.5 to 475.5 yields 11.5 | 5.06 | 6.5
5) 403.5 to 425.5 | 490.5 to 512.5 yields 11.7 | 4.88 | 6.8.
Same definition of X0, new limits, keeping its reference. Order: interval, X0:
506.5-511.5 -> 510.0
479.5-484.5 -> 480.0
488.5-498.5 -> 496.0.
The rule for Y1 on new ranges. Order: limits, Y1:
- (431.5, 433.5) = 4.7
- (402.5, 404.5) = 5.1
